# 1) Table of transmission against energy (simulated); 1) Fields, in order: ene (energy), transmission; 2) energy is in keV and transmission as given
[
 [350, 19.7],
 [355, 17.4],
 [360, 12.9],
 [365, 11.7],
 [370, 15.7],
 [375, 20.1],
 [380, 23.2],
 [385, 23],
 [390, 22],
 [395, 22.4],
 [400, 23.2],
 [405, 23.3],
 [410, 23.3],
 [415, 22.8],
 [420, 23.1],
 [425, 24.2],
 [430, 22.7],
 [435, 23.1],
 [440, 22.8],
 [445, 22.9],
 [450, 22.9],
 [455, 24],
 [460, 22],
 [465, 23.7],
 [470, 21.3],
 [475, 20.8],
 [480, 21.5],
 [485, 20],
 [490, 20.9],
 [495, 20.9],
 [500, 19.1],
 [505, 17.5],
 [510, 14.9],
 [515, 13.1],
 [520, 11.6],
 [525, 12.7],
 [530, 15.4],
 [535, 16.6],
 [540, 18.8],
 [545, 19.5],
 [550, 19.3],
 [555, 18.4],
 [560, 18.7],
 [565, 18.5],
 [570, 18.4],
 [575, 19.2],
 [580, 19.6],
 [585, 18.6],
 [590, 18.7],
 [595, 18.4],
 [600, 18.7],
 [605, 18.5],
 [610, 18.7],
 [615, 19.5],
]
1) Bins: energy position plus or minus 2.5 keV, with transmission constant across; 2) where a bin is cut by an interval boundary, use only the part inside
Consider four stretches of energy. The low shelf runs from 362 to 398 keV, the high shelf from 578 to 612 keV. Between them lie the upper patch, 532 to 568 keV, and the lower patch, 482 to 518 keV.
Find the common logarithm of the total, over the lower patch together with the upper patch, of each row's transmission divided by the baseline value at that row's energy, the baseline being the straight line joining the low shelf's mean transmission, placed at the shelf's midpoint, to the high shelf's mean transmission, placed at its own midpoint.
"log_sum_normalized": 1.13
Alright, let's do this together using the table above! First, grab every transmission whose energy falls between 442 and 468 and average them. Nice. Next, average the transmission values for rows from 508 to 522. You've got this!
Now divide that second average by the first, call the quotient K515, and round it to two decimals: 0.57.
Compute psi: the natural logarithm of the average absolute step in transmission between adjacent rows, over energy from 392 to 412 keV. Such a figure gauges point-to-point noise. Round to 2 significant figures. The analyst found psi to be -1.2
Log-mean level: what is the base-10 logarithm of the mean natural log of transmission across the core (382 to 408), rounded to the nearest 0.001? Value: 0.495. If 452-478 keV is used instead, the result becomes 0.492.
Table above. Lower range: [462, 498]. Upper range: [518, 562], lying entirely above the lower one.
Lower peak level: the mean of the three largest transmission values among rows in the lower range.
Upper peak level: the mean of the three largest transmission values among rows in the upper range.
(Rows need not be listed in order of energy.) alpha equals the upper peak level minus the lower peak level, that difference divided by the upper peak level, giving -0.15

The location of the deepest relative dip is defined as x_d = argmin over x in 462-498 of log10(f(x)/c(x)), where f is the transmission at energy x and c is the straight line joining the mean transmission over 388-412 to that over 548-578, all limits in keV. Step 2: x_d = 485 keV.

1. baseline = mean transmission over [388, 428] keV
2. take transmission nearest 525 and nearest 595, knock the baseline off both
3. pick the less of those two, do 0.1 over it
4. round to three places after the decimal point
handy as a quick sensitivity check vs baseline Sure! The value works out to -0.010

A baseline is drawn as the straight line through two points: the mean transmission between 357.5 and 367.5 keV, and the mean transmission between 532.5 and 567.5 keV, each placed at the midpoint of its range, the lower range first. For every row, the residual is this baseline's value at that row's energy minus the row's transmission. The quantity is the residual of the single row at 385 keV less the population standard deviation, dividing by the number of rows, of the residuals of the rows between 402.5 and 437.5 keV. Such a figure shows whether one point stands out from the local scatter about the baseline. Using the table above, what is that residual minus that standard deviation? -10.5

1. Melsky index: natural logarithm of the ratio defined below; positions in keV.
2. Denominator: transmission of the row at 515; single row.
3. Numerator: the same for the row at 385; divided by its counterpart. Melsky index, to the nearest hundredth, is 0.56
